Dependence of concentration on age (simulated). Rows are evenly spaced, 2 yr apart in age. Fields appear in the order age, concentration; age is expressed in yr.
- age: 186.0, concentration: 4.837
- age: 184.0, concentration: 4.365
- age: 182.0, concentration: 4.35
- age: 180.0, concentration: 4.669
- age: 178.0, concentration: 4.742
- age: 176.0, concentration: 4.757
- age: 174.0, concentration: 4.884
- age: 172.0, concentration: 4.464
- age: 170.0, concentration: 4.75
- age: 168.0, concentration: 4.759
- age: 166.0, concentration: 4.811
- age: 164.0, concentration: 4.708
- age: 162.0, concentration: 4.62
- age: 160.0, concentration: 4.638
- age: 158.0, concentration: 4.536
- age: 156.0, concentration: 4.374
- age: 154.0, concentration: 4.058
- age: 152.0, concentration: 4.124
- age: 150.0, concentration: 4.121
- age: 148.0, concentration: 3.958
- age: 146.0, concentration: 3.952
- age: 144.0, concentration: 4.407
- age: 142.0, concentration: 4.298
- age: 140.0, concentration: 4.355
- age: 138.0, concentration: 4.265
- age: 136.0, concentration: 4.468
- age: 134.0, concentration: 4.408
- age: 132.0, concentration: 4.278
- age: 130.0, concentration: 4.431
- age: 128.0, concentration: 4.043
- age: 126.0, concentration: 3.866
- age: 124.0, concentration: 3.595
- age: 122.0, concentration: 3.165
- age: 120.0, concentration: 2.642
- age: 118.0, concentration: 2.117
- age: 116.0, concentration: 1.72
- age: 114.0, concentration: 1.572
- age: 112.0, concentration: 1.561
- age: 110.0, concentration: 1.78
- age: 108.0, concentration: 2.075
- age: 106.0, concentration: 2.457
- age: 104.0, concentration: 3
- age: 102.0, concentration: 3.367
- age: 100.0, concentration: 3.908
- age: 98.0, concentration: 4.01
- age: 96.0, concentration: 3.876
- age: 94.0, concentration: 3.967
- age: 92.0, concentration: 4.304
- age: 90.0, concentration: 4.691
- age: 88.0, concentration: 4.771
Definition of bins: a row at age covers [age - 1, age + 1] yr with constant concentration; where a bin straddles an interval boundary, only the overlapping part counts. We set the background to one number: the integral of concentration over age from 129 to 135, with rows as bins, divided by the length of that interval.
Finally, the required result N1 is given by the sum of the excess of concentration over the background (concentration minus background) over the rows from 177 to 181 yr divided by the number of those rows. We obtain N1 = 0.3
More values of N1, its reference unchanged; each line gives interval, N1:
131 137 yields 0.0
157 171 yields 0.3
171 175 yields 0.3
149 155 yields -0.3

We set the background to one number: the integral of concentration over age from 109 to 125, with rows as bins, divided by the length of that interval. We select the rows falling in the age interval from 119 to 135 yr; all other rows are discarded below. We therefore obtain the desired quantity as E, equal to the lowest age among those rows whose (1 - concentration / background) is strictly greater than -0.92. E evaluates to 120.0 yr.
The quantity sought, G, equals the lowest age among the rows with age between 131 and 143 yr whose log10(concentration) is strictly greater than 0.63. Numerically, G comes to 132.0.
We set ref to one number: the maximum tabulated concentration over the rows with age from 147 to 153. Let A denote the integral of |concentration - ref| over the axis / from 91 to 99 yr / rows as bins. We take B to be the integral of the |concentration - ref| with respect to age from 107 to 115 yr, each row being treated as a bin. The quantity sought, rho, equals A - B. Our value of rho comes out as -18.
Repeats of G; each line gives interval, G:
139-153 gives 140.0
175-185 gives 176.0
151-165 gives 156.0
